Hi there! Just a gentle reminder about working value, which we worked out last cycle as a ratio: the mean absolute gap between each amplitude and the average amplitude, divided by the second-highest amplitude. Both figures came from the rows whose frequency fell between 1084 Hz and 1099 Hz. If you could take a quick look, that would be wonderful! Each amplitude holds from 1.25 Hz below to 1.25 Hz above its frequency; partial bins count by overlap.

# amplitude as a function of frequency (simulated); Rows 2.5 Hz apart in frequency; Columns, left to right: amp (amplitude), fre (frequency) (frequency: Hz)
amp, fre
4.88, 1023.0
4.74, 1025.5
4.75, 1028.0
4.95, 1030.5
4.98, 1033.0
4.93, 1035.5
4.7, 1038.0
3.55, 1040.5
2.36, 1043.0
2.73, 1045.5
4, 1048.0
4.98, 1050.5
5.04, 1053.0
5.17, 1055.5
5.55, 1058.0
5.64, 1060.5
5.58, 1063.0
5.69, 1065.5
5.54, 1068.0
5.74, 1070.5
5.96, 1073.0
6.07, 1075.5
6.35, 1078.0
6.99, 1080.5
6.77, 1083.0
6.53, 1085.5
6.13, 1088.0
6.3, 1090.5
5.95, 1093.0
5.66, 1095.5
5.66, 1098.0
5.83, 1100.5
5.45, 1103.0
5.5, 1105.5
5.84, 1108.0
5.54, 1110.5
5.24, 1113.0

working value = 0.045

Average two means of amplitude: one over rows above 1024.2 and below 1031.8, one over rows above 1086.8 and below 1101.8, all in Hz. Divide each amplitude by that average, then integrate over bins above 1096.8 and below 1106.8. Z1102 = 10.5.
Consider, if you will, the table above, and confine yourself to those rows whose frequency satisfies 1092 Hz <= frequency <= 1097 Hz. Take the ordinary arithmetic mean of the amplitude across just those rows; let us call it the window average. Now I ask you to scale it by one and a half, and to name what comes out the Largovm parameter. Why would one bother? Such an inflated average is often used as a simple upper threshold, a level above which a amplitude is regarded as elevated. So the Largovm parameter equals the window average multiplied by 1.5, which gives 8.7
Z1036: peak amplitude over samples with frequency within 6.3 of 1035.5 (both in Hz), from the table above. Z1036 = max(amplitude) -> 4.98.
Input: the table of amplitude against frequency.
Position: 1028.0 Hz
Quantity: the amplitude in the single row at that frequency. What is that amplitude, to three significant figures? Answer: 4.75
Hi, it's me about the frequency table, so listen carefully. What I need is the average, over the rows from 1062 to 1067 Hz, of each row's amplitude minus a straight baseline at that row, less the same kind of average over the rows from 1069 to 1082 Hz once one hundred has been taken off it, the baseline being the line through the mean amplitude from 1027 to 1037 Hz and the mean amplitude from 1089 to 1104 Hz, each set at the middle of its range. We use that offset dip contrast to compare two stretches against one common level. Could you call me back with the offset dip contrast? 99.6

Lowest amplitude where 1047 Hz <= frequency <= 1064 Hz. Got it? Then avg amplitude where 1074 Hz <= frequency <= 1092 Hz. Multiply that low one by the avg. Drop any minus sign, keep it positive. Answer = 26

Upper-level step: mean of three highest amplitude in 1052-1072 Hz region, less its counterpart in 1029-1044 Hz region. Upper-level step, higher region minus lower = 0.74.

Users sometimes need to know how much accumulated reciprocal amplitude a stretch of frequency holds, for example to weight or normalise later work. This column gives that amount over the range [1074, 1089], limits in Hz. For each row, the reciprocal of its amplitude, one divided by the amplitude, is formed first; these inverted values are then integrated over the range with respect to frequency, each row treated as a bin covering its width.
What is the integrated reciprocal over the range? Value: 2.32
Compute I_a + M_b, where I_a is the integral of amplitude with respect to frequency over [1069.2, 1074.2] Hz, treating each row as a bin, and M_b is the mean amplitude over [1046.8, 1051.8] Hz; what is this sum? 33.7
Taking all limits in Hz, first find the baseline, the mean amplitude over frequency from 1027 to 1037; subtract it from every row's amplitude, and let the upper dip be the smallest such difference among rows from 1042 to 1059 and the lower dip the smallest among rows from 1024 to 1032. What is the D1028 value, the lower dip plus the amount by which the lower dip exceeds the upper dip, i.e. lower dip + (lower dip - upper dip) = 2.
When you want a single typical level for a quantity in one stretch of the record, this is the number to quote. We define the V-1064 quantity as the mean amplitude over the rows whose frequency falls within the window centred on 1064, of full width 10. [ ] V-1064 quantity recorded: 5.61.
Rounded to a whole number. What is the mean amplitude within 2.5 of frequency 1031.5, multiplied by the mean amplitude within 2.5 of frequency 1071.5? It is 29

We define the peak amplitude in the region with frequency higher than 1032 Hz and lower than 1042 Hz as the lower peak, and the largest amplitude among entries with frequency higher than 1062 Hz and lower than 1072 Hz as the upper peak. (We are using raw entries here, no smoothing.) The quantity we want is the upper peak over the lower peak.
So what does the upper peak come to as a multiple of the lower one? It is 1.15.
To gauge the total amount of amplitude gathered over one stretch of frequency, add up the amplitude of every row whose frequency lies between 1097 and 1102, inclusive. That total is 11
